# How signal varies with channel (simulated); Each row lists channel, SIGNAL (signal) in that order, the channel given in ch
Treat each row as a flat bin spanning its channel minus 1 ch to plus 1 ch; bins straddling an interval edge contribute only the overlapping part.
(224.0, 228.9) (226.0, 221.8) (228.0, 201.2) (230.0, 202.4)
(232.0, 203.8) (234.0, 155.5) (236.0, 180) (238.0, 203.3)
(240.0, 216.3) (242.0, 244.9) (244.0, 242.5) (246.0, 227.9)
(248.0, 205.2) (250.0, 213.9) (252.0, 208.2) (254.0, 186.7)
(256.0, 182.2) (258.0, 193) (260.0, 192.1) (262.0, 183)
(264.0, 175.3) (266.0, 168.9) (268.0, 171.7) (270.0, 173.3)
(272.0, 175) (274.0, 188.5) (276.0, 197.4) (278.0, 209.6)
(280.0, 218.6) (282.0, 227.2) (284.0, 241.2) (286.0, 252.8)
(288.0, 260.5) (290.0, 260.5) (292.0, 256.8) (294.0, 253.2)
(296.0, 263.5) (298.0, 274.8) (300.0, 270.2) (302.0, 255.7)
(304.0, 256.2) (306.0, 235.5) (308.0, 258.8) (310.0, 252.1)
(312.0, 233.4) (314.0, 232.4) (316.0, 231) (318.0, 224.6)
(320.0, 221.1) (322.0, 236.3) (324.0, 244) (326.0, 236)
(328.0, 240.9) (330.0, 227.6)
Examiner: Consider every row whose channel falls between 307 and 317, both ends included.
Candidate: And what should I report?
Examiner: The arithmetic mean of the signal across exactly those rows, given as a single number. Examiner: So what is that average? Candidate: 242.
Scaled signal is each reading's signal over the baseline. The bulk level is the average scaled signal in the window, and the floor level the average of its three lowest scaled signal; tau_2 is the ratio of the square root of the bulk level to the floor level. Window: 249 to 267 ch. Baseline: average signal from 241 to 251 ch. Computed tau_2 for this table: 1.18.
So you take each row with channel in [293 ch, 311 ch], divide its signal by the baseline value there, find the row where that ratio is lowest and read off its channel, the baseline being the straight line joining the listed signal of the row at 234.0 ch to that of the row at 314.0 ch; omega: 306.0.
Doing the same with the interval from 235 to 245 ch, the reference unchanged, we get 236.0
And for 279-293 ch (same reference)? 280.0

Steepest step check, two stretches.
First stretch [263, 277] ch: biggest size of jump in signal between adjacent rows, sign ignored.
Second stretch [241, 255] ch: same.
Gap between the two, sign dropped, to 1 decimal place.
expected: 9.2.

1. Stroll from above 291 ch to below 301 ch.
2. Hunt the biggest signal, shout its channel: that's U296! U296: 298.0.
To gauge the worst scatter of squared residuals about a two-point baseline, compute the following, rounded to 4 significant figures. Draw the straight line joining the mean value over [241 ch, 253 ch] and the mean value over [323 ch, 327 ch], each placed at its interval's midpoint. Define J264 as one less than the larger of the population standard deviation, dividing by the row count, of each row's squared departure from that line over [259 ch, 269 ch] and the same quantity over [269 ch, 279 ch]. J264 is 1026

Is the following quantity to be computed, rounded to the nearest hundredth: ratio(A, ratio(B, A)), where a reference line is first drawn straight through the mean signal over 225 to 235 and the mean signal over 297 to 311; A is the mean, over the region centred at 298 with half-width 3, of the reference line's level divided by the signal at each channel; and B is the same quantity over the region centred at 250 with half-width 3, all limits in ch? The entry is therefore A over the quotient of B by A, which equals 0.86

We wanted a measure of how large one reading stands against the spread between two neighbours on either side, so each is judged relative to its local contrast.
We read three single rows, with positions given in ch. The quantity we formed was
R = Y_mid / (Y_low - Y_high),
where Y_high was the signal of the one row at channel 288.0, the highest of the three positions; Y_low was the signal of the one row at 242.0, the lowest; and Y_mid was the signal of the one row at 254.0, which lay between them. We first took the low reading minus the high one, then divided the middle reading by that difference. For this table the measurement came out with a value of -12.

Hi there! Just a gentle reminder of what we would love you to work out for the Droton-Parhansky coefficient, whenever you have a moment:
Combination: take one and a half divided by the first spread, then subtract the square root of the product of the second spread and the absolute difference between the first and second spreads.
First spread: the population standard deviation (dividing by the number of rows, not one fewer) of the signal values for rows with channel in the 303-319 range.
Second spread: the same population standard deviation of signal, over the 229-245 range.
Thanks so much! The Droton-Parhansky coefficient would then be -21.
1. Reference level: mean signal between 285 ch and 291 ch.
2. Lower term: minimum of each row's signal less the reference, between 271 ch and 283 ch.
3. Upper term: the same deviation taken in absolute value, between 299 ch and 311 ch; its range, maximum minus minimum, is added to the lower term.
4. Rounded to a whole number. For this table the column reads -61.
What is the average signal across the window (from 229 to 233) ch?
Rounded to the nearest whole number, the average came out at 203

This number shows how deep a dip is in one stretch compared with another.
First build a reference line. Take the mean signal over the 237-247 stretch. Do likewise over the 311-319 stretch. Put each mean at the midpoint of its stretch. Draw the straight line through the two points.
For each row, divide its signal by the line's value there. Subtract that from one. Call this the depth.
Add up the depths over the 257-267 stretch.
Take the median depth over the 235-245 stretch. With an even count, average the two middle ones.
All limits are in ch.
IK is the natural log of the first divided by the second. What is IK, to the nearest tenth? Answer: 3.1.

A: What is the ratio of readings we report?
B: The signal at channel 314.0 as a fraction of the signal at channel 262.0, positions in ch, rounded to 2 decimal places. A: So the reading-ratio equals 1.27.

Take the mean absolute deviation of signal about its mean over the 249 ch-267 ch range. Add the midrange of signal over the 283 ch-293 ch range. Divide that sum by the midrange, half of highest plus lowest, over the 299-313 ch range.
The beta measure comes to 1.04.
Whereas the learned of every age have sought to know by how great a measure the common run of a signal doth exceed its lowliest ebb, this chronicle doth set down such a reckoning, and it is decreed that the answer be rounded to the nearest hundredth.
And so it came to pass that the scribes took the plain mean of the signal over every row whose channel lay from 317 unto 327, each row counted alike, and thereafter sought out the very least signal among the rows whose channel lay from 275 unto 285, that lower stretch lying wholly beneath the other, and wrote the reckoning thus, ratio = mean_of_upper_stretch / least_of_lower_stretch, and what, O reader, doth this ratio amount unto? 1.18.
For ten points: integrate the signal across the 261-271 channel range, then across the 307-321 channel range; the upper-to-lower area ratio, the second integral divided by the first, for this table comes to 1.9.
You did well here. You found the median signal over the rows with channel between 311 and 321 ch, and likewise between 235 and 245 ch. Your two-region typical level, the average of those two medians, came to 224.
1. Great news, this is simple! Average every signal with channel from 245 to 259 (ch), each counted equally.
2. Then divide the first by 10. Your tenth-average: 20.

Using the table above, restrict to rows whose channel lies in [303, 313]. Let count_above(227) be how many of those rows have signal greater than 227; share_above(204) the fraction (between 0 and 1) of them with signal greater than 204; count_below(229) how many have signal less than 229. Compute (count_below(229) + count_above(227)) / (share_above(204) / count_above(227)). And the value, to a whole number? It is 25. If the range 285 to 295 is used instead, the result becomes 25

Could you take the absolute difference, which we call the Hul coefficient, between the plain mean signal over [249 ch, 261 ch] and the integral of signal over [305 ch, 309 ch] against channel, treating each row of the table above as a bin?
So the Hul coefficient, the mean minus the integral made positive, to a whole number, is 793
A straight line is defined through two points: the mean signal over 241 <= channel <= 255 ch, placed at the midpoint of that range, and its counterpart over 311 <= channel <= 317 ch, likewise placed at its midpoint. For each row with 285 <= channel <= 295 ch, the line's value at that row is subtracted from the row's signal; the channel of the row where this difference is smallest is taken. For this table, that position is 294.0 ch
